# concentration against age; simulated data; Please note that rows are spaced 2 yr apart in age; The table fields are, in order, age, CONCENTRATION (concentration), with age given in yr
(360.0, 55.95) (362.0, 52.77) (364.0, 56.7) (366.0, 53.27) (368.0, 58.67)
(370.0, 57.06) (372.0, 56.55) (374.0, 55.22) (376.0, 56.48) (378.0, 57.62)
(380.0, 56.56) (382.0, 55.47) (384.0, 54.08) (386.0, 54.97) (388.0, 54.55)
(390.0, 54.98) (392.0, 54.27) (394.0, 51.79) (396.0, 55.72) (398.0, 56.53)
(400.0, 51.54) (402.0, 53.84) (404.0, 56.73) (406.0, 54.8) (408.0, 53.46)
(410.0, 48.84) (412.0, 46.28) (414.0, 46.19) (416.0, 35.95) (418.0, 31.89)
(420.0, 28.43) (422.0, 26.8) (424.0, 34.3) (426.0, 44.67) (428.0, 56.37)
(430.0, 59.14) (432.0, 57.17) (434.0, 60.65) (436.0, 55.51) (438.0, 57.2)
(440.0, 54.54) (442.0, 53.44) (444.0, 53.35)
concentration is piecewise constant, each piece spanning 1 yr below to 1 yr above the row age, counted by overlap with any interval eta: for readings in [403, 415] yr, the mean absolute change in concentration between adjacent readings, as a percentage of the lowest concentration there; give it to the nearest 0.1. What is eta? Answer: 4.6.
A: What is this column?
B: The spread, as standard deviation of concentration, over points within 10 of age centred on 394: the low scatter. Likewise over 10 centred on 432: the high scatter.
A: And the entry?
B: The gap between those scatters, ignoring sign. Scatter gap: 0.3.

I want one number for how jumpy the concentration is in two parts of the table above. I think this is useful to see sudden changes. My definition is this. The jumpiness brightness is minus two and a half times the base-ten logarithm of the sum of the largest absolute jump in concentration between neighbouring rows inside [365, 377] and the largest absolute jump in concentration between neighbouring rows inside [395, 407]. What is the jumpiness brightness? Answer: -2.5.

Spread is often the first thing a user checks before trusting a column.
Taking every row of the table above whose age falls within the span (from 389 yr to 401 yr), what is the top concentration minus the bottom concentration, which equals 5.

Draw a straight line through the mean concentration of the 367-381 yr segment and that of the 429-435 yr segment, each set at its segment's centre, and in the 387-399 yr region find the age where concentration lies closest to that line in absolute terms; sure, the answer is 398.0 yr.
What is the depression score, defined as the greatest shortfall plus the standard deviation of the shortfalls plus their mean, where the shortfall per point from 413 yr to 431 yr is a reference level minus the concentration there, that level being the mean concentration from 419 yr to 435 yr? 36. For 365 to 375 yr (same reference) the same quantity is -16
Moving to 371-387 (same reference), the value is -17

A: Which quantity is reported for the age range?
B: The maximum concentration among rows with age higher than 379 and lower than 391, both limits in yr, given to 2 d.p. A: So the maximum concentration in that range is 56.56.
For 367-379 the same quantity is 58.67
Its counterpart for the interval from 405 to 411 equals 54.80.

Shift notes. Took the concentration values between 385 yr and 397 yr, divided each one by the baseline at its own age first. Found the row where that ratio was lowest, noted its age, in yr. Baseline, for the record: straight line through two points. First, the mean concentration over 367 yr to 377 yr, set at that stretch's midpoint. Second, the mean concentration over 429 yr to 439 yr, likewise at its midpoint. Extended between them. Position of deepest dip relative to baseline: 394.0 yr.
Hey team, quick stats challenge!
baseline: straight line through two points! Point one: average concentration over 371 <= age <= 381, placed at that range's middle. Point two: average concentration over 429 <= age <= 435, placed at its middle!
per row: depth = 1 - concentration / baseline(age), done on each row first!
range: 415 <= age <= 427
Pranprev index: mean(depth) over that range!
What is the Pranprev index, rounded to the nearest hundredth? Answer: 0.42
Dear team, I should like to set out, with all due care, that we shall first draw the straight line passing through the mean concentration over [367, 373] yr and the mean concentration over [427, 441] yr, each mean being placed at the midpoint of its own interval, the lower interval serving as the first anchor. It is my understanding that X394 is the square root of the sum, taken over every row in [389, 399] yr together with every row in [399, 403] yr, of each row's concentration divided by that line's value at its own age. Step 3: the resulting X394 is 2.57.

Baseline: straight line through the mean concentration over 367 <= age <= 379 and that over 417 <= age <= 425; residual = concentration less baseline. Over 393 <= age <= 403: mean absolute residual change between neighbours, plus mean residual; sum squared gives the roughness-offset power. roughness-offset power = 206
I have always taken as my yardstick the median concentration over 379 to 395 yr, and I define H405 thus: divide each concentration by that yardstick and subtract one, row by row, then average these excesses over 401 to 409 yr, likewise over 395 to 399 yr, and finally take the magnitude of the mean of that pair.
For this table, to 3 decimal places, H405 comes 0.012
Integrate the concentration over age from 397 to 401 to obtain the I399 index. 216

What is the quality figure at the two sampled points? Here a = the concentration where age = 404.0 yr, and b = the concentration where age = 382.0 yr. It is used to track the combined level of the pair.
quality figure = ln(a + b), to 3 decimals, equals 4.720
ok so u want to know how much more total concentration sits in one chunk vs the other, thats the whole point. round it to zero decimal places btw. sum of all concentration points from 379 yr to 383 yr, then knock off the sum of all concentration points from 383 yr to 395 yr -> -213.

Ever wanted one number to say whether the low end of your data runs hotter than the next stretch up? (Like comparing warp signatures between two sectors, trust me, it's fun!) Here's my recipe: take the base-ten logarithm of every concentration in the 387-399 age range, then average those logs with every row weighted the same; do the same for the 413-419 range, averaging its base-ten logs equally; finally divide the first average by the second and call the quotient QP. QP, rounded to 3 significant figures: 1.10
